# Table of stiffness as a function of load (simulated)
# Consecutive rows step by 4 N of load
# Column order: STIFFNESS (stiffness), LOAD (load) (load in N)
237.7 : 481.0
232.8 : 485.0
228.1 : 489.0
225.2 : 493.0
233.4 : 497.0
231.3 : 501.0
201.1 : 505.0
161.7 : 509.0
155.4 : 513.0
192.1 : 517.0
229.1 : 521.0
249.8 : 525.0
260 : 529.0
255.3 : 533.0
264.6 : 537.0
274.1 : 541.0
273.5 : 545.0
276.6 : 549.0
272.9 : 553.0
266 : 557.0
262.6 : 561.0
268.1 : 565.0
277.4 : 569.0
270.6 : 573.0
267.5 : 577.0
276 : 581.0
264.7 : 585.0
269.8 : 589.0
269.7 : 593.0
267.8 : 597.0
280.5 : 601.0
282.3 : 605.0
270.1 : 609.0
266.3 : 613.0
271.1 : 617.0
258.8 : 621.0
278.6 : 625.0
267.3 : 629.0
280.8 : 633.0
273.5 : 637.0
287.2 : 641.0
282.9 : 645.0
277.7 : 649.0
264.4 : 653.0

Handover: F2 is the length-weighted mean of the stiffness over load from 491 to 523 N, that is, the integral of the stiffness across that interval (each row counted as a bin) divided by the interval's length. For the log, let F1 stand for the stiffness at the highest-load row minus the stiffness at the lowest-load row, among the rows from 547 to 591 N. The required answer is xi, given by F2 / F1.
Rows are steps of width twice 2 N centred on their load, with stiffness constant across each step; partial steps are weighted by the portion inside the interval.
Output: -30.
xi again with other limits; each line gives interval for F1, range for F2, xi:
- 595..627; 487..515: 19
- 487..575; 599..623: 6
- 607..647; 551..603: 21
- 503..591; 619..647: 4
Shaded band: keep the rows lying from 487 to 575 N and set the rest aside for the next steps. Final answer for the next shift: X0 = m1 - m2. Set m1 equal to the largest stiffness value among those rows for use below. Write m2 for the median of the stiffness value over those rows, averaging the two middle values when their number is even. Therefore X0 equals 20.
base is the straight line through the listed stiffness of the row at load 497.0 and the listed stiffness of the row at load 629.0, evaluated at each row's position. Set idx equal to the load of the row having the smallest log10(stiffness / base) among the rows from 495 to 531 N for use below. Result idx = 513.0 N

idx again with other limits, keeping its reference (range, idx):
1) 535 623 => 621.0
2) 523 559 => 525.0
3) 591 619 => 613.0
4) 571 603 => 597.0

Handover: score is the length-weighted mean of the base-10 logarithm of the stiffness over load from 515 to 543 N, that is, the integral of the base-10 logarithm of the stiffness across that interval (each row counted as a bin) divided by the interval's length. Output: 2.389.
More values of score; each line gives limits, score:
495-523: 2.297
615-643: 2.437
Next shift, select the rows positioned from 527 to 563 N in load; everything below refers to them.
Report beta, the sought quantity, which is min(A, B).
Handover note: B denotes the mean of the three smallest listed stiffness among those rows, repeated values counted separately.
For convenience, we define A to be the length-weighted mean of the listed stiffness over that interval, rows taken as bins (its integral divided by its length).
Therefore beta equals 259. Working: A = 267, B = 259.3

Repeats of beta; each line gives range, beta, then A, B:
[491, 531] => 170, 214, 169.7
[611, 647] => 264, 274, 264.1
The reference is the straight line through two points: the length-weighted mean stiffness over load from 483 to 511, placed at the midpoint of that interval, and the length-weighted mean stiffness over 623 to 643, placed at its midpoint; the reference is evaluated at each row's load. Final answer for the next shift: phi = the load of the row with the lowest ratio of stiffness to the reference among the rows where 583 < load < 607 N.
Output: 597.0 N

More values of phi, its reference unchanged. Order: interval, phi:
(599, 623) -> 621.0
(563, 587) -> 585.0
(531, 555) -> 533.0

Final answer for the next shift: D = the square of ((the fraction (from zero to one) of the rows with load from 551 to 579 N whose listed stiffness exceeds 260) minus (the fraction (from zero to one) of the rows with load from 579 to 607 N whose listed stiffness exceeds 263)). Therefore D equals 0.00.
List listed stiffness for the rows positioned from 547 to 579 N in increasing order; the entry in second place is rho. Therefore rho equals 266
